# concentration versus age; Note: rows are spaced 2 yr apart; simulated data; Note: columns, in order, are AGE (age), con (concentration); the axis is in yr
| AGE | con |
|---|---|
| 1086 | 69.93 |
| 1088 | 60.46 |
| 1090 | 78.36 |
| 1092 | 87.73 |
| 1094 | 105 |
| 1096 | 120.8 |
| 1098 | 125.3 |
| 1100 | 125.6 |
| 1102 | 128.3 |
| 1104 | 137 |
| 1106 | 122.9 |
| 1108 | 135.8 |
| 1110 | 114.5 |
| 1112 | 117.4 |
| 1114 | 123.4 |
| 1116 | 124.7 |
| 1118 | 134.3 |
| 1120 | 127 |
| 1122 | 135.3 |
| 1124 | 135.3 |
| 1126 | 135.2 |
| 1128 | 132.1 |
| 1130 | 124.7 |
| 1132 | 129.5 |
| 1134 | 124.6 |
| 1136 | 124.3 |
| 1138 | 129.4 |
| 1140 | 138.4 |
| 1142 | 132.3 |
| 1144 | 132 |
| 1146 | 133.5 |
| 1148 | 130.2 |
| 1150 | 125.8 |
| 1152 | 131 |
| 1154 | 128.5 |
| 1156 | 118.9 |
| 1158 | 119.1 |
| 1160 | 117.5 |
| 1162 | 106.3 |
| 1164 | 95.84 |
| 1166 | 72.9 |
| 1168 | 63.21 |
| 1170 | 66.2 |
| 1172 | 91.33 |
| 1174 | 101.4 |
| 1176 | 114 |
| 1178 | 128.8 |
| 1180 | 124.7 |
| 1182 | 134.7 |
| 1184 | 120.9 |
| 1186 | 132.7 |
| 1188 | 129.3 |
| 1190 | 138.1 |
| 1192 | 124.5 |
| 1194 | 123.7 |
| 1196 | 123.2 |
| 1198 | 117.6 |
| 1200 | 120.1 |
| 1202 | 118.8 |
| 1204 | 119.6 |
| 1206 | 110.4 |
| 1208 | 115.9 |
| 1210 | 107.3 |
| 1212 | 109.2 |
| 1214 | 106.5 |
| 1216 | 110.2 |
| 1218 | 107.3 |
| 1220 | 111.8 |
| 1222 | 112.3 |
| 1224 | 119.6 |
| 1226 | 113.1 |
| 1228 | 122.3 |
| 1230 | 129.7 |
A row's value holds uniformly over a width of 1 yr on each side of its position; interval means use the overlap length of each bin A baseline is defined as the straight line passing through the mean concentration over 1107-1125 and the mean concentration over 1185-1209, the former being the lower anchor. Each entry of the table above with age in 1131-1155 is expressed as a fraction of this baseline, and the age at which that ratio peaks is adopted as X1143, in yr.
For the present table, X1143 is 1140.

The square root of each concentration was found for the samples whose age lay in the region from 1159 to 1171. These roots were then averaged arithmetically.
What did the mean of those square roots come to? 9.3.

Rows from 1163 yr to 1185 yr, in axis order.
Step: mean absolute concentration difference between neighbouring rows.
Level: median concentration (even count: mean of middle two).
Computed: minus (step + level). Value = -114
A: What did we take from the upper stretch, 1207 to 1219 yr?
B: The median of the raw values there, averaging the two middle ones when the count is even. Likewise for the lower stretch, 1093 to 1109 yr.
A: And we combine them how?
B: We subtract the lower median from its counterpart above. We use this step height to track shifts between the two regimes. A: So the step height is -17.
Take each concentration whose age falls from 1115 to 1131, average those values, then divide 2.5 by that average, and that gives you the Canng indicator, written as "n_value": 0.0191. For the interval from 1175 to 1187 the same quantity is 0.0198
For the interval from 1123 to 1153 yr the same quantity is 0.0191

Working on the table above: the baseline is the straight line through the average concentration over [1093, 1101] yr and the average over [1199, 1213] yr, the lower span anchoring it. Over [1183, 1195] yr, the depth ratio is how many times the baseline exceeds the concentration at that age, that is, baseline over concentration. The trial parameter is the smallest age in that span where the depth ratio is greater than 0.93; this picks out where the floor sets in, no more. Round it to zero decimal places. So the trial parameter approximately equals 1184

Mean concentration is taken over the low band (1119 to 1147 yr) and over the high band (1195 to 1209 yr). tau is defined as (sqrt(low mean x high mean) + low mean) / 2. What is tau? 128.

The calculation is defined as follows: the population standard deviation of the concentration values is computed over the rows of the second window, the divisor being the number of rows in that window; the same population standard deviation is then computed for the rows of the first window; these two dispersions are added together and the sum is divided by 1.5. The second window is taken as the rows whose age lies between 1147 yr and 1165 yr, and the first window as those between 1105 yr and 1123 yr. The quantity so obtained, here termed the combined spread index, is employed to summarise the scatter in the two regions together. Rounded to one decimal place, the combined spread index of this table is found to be 12.2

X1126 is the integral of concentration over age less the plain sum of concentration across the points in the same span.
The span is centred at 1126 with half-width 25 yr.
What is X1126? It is 3228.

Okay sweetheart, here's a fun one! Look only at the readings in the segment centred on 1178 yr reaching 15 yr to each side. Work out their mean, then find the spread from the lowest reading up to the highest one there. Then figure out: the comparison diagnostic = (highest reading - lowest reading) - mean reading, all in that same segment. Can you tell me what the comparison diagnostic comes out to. -34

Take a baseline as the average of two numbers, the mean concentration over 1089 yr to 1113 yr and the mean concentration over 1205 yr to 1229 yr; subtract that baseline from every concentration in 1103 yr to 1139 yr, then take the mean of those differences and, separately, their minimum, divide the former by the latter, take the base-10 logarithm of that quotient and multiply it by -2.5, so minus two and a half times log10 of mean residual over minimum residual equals -5.0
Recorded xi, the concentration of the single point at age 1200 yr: 120.1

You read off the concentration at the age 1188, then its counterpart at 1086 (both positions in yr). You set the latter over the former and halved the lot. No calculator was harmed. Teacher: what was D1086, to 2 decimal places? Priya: 0.27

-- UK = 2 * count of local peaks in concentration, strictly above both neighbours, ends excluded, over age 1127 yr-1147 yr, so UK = 4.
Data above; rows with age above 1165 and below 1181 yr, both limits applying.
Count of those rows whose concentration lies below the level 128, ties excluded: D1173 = 7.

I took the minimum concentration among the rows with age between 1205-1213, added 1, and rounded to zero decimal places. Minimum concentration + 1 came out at 108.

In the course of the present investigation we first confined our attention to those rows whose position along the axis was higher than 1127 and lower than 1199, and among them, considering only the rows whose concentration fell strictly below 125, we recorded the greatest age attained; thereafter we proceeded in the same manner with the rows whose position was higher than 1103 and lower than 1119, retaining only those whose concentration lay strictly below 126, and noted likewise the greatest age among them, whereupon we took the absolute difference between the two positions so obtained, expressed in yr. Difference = 82 yr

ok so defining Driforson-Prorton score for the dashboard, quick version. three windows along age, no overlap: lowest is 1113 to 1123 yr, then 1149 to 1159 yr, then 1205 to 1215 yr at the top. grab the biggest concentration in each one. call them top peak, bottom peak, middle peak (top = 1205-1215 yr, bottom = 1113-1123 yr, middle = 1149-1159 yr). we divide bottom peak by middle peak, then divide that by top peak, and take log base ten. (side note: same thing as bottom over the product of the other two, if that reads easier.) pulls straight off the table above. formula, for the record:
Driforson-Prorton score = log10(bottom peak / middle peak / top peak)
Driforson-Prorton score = -2.05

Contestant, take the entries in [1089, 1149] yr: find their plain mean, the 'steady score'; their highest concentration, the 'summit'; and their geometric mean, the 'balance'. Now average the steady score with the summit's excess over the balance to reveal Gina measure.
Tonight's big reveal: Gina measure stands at 69.6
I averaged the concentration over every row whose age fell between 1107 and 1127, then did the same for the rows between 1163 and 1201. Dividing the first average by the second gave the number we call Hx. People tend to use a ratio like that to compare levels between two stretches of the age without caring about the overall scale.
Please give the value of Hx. 1.148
